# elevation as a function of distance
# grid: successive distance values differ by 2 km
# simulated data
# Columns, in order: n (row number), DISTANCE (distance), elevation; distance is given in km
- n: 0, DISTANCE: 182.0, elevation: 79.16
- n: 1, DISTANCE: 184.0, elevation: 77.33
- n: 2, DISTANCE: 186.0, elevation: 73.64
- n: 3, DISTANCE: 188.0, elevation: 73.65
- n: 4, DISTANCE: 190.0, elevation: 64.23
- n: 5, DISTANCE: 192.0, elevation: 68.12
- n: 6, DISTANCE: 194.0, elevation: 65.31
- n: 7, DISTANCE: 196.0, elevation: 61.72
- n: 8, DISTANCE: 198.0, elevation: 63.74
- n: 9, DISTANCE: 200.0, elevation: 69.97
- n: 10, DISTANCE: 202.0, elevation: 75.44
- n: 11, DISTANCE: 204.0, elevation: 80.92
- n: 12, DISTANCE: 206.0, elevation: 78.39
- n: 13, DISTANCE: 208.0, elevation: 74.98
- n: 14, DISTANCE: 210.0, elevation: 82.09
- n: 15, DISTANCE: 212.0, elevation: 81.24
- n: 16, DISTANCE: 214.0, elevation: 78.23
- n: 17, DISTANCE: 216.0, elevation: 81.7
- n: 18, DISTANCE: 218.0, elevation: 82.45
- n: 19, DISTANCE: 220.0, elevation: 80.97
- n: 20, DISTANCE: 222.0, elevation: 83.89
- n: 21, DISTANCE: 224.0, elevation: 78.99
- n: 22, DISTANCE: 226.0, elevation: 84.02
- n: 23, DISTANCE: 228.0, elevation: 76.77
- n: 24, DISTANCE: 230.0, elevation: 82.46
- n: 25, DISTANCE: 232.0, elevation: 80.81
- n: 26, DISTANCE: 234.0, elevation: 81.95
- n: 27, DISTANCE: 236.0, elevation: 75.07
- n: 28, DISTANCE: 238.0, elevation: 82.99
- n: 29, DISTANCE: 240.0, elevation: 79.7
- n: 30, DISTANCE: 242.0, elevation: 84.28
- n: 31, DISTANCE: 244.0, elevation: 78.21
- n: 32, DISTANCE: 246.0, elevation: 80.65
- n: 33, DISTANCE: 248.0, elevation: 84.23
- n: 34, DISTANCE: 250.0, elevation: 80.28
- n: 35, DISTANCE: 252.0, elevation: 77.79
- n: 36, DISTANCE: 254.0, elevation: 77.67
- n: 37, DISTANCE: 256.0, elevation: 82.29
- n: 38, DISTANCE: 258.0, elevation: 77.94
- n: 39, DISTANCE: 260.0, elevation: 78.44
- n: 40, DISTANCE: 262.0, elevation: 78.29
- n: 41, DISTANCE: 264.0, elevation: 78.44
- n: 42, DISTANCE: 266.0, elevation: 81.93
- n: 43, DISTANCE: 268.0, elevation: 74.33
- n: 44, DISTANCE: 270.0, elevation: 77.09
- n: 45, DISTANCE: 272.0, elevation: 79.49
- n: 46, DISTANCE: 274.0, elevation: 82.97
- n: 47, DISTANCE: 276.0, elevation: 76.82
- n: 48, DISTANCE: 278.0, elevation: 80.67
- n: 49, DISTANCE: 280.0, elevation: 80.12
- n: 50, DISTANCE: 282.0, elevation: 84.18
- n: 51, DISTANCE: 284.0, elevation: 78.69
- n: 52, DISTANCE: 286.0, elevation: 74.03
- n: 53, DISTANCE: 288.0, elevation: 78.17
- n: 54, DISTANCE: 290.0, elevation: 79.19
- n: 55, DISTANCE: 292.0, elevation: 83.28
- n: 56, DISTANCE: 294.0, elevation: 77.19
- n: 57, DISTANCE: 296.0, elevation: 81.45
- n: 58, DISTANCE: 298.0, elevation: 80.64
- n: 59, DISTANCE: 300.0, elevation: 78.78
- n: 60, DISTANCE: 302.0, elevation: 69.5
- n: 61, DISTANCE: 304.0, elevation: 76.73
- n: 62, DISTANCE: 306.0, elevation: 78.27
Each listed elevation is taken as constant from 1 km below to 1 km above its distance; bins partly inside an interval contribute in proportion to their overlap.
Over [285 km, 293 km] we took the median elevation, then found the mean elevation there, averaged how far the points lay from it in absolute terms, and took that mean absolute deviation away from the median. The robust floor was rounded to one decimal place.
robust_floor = 76.1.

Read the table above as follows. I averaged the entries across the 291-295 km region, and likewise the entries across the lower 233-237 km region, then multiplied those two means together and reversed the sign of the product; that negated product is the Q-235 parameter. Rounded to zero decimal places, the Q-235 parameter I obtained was -6299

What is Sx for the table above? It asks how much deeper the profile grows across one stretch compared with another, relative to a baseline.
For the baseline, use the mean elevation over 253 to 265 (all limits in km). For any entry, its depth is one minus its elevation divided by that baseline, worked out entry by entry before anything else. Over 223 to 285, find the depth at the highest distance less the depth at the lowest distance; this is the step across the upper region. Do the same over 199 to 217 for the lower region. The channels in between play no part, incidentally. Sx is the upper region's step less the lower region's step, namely 0.15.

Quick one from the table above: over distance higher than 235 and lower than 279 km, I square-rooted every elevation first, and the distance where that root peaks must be 242.0 km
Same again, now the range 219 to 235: 226.0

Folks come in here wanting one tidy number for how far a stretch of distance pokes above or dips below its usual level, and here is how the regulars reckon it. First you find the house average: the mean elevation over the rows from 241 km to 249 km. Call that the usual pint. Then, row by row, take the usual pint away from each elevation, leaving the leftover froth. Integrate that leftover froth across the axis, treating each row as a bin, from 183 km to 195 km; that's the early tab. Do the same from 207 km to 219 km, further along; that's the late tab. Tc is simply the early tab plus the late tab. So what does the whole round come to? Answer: -158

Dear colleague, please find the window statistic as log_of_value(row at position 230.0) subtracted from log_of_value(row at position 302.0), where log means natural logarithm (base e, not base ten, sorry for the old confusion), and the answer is -0.17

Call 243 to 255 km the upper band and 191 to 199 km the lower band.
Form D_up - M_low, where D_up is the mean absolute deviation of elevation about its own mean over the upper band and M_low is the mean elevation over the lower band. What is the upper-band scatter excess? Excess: -63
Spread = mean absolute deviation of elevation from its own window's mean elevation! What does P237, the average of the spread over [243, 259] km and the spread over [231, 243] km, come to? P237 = 2.1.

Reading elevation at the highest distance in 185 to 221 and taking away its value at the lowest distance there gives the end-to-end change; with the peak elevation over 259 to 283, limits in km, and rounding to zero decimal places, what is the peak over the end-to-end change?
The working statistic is 11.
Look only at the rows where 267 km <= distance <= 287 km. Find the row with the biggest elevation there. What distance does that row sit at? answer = 282.0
